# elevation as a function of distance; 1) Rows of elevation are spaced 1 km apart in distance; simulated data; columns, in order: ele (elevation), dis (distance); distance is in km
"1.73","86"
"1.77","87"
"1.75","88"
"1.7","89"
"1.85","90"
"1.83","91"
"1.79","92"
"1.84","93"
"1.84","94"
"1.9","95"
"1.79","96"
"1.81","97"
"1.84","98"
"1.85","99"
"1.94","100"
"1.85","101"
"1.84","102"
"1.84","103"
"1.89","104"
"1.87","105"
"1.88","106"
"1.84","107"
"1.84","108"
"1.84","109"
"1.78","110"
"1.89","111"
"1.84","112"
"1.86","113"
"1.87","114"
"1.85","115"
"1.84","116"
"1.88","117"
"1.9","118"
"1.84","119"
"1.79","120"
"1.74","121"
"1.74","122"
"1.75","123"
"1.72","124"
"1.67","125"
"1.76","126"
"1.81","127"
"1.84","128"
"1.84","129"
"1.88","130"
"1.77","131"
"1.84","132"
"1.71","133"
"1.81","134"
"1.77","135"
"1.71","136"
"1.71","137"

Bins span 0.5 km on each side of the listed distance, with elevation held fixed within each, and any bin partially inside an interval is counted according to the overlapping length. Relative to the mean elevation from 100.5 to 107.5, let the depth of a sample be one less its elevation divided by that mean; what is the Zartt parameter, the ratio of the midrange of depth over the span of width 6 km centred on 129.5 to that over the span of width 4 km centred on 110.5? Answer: 1.4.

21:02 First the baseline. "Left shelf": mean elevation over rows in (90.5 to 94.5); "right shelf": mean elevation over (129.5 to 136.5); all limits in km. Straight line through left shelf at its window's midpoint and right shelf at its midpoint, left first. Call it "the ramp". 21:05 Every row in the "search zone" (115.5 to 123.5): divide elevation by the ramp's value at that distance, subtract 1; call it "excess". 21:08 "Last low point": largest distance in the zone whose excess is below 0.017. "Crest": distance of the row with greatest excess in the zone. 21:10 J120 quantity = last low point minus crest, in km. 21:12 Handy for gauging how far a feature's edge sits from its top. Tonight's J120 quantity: 5 km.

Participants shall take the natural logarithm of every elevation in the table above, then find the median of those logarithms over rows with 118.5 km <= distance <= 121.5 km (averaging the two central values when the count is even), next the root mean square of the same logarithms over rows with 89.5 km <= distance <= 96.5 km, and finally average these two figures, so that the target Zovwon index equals 0.594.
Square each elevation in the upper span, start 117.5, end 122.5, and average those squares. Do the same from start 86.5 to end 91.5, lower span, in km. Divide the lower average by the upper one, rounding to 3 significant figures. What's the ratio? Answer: 0.976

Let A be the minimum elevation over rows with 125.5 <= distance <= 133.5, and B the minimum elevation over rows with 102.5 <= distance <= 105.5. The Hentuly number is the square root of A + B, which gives 1.88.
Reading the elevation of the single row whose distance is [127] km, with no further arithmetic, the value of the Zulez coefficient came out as 1.81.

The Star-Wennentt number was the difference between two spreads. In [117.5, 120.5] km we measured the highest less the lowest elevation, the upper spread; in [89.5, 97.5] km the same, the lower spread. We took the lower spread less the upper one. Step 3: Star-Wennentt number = 0.00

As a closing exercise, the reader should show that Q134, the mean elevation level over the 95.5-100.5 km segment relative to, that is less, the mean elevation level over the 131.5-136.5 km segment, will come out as 0.08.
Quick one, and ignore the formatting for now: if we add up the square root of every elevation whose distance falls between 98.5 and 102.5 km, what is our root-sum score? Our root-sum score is 5.47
